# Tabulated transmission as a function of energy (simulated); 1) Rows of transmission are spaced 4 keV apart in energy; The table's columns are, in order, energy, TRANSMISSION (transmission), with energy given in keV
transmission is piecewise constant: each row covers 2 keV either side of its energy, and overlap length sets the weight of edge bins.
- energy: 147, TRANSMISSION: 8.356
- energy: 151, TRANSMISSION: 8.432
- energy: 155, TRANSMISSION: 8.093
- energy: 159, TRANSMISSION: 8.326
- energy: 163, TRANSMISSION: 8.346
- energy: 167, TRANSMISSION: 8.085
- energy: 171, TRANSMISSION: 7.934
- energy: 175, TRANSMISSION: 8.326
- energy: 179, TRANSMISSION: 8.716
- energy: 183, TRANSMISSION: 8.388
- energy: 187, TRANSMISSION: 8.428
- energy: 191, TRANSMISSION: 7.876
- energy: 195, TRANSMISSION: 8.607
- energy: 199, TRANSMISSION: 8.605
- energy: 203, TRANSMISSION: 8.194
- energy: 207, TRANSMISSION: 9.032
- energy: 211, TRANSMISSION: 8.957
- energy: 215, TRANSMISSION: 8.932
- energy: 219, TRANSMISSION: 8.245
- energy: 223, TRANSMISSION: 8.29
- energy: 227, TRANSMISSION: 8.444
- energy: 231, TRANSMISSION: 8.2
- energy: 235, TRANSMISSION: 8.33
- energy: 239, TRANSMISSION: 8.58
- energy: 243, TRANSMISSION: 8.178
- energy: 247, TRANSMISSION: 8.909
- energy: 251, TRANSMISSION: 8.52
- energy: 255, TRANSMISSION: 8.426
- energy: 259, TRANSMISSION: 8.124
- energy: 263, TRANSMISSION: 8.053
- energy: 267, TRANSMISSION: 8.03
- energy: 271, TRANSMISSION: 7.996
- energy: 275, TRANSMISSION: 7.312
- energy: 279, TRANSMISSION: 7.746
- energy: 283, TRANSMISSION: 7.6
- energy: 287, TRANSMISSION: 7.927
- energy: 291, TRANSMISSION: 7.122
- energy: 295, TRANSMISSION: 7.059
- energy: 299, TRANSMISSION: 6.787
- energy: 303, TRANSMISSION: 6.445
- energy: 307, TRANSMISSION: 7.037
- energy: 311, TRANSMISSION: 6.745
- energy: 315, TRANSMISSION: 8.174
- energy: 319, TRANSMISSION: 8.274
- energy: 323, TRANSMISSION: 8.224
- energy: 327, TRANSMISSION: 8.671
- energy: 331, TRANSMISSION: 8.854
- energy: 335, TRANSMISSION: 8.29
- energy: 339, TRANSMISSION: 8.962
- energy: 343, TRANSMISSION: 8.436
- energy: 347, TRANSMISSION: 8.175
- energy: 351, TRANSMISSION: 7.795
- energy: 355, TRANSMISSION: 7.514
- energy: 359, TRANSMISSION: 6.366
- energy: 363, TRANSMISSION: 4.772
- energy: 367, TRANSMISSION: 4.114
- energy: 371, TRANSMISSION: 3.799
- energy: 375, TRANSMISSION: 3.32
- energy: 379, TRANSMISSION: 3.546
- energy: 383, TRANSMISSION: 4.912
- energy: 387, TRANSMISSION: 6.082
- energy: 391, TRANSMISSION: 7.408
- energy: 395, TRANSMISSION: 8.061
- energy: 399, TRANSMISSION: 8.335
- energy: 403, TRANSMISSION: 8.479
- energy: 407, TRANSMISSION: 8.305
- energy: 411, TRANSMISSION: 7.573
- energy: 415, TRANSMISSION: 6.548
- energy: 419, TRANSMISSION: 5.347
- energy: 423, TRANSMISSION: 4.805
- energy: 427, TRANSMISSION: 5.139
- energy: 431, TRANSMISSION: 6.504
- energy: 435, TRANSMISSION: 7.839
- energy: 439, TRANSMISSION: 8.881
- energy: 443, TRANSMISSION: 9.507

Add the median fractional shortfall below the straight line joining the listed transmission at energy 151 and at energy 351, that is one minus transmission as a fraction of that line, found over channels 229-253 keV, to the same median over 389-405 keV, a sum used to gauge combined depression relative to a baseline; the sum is -0.11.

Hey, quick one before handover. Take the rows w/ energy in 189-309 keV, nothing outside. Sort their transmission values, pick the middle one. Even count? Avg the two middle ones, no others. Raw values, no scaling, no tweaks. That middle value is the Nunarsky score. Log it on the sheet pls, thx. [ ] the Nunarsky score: 8.19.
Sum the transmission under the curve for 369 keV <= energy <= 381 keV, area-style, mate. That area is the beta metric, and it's 43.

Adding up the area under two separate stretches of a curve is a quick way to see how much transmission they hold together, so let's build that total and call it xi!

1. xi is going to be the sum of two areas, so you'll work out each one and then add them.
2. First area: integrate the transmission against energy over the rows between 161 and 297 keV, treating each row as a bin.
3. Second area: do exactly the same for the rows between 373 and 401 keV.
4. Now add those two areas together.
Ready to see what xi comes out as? 1285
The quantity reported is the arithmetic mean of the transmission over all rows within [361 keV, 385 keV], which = 4.1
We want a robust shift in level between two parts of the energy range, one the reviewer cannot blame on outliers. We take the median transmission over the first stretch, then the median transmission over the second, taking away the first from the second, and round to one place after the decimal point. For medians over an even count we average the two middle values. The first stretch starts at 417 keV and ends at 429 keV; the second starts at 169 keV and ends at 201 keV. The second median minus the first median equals 3.3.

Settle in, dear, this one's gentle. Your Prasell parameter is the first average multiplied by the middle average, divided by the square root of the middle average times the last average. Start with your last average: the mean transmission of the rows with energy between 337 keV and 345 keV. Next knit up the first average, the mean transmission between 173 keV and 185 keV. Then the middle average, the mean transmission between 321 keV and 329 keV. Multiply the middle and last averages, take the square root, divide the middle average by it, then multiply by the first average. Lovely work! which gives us 8.4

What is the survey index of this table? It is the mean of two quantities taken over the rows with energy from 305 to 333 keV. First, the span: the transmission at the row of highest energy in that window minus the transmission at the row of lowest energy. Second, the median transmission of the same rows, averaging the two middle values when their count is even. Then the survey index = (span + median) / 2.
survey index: 5.0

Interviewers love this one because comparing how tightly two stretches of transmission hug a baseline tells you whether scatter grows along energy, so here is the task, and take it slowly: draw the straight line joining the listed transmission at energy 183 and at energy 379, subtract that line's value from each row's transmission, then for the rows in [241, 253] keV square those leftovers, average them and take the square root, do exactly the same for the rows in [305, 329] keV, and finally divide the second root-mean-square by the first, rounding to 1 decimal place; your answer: 1.6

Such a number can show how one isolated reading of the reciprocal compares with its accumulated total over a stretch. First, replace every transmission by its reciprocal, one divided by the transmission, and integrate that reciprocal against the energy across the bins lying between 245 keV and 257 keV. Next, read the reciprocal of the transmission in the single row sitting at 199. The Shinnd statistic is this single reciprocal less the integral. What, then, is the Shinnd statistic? -1.3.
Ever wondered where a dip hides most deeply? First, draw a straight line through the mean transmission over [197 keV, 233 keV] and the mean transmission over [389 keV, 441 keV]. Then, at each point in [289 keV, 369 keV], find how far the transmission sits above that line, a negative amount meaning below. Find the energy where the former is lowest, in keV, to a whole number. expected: 367 keV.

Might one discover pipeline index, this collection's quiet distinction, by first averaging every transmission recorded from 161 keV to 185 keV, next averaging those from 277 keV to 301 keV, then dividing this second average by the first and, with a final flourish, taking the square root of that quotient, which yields 0.94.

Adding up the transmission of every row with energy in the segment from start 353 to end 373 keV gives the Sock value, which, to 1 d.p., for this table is 26.6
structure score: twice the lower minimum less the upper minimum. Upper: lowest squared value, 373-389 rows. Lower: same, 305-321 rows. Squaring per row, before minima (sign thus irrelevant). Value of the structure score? 80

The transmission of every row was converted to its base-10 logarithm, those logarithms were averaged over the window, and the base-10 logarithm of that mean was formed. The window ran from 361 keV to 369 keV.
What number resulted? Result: -0.189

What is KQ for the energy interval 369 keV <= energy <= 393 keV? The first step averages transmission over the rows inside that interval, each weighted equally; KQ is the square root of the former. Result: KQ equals 2.2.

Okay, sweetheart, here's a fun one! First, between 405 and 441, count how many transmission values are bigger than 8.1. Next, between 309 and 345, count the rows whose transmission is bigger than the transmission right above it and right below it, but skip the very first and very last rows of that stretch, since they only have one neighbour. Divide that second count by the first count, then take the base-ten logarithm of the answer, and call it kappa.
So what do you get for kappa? 0.2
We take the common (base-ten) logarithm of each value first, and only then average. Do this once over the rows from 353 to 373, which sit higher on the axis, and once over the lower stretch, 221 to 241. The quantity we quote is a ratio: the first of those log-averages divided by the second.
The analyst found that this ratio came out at 0.77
